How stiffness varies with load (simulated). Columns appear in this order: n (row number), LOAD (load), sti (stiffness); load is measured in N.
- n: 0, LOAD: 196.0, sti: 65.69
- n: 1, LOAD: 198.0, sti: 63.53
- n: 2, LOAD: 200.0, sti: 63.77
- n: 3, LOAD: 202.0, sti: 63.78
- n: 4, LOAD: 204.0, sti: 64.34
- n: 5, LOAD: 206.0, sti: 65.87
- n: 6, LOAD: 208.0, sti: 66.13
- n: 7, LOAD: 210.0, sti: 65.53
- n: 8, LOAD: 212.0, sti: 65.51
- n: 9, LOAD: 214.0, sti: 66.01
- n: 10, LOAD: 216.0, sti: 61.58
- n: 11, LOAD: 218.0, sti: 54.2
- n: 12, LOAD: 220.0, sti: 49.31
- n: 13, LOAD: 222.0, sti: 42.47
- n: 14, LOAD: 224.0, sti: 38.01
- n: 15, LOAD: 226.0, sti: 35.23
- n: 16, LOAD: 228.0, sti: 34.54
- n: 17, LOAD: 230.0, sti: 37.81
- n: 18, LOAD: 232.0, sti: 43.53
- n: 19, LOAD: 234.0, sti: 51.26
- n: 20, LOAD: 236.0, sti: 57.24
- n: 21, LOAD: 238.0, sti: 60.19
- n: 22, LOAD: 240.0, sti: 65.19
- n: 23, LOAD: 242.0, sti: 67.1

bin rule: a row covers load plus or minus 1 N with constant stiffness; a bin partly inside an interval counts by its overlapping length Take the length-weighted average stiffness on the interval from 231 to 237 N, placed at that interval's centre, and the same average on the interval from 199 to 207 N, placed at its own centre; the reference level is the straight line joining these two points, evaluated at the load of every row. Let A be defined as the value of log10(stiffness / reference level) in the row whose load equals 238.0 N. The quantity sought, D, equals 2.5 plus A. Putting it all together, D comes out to 2.59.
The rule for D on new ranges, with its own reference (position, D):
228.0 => 2.31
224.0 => 2.34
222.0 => 2.38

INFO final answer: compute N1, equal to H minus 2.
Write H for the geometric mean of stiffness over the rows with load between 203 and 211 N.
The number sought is 63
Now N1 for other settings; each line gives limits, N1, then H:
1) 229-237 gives 45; 47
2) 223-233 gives 36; 38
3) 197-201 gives 62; 64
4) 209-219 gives 60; 62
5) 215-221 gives 53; 55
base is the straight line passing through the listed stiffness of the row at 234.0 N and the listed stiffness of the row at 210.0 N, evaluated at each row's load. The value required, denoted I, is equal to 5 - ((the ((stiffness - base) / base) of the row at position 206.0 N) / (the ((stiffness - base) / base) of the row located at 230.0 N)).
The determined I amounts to 4.9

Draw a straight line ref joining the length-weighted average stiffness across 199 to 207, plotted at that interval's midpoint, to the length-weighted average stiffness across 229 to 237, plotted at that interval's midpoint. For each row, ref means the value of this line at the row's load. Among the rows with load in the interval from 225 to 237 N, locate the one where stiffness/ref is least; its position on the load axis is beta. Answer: 226.0 N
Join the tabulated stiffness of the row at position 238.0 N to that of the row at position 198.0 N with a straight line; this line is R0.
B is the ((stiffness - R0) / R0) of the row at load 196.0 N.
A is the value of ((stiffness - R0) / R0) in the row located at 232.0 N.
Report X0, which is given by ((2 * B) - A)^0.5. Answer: 0.59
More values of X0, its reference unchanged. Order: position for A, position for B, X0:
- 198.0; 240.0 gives 0.41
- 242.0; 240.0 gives 0.23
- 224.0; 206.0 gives 0.69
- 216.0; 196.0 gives 0.26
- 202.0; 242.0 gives 0.48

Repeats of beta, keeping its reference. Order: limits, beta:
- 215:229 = 226.0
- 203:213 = 204.0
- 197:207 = 198.0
